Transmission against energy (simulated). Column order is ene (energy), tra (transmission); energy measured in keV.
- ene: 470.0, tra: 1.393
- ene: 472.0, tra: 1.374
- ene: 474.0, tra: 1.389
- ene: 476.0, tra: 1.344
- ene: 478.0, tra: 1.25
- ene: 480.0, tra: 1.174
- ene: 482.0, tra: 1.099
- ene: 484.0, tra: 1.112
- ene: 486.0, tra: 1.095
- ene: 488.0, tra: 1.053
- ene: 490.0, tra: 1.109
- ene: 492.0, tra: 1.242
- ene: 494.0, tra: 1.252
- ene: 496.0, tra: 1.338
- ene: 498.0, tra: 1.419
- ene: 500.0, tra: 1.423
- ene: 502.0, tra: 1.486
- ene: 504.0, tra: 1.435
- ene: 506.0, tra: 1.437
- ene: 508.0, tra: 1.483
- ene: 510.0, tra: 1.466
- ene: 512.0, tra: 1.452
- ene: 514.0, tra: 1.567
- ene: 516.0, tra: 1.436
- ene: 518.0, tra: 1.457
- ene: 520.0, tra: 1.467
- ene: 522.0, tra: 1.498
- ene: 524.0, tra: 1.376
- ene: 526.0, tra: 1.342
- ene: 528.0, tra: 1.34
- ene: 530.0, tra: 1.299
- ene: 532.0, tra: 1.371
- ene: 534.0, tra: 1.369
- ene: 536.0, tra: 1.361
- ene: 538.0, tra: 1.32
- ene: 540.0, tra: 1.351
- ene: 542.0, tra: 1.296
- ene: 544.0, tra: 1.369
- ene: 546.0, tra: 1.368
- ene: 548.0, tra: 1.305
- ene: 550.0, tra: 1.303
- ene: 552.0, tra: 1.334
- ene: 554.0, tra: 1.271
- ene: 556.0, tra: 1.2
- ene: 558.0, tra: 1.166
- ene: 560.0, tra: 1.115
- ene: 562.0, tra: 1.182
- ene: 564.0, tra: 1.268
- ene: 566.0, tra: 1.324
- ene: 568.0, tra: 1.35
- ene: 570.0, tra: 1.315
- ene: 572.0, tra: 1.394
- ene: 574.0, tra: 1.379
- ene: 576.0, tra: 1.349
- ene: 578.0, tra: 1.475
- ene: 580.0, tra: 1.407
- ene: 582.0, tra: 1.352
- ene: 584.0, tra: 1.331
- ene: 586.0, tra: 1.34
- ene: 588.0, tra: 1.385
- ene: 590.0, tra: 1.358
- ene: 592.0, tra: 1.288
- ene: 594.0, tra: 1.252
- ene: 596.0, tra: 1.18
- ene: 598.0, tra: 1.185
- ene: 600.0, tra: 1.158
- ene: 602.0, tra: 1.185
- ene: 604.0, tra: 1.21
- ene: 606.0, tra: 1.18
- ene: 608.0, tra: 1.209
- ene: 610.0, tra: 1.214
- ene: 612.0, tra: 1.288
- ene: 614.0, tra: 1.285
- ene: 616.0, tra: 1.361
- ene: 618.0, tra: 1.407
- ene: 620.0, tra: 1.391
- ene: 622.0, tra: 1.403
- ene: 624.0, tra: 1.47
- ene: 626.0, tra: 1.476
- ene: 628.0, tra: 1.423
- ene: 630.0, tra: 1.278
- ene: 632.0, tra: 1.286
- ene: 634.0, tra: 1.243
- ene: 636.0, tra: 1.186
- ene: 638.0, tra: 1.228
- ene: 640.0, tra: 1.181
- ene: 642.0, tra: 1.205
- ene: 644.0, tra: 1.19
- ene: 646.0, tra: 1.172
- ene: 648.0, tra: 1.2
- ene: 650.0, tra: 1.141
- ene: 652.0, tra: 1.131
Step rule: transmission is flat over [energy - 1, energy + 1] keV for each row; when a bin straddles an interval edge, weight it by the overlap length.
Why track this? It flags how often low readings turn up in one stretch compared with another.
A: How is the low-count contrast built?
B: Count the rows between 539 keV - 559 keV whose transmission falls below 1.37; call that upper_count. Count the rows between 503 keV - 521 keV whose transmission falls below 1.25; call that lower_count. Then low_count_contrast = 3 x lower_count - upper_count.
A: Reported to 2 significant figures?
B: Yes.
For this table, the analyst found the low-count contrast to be -10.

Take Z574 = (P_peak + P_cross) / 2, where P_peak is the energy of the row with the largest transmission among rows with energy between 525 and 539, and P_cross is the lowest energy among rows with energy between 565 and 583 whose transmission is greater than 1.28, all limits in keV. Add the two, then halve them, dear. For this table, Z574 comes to 549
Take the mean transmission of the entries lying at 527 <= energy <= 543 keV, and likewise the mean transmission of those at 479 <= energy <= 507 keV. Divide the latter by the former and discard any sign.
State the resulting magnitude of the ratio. 0.94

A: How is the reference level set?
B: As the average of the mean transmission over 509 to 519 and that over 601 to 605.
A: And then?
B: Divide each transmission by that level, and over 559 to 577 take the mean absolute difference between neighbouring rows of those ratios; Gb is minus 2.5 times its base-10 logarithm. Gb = 3.58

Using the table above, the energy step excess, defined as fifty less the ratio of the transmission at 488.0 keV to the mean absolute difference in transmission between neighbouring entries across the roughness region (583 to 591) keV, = 11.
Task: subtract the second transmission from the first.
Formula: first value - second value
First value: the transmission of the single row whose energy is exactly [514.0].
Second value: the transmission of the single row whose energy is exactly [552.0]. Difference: 0.23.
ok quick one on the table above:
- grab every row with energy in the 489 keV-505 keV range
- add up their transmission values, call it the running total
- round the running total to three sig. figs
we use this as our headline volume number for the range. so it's 10.7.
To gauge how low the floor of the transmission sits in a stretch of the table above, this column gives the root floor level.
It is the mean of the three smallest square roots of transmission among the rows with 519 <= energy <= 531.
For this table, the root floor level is 1.15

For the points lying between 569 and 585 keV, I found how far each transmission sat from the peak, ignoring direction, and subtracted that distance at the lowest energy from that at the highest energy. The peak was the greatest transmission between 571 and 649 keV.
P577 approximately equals -0.016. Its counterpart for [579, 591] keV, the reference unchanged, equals 0.049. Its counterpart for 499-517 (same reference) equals -0.013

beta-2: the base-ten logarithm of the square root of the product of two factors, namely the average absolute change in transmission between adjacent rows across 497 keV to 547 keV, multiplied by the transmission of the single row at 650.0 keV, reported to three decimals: -0.664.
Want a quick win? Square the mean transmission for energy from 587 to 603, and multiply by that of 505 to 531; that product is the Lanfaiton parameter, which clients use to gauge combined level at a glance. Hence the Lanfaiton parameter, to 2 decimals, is 2.23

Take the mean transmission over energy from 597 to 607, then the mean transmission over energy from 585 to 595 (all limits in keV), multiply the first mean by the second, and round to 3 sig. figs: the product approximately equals 1.57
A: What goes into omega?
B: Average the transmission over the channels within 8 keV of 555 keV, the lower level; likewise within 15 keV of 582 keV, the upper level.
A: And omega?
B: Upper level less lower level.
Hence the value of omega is 0.11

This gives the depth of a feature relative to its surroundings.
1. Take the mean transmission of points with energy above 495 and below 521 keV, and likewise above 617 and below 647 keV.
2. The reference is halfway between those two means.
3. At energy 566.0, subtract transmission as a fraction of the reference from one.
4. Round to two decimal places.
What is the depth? 0.04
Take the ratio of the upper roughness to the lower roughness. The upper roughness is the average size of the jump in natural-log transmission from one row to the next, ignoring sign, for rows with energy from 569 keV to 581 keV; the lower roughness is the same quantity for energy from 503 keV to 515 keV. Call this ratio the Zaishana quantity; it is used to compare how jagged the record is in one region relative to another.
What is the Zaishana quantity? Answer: 1.75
